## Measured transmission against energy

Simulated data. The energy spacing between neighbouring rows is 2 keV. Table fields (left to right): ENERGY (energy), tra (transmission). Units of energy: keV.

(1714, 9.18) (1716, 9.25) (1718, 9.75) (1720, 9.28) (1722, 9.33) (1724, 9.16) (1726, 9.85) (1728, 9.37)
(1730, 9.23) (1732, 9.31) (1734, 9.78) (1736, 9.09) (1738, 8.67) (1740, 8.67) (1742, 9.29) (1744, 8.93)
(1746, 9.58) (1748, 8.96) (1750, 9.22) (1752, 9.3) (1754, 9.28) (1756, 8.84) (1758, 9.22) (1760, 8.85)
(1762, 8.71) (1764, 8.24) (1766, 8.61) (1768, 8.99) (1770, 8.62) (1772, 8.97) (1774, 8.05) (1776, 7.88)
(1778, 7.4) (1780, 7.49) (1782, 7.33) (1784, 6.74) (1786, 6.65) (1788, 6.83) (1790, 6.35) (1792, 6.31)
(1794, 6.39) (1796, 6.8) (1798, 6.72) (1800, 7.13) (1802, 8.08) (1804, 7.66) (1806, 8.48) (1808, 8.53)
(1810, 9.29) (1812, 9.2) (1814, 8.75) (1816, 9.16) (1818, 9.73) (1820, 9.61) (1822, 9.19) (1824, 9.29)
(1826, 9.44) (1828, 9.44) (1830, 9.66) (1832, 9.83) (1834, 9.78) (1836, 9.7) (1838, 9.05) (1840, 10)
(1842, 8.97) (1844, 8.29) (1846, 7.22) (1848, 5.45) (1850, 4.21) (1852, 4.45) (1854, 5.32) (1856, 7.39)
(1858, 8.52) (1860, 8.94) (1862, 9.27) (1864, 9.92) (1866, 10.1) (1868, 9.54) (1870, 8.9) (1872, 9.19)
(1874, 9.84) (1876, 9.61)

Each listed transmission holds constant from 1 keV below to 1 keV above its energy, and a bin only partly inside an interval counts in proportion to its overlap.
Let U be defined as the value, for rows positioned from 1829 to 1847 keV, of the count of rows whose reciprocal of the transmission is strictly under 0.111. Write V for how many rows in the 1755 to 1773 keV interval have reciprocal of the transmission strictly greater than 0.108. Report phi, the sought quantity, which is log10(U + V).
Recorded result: 1.18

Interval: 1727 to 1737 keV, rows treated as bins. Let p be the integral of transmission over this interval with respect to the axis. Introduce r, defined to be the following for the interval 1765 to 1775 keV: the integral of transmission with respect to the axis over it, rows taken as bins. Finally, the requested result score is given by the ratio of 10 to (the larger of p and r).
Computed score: 0.107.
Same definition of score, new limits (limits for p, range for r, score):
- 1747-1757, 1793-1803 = 0.110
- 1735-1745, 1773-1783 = 0.112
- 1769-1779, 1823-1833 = 0.105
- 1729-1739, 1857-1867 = 0.107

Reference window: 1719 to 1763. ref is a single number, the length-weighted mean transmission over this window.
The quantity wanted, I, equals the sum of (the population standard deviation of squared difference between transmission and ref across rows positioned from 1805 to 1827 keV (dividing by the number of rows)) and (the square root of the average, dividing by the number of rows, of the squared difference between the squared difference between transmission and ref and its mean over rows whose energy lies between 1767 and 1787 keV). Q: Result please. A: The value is 2.4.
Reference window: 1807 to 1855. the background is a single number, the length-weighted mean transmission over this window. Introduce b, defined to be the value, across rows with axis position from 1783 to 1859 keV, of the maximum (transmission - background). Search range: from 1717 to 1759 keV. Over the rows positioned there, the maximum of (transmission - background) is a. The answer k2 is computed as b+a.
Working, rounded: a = 1.4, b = 1.5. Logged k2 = 2.9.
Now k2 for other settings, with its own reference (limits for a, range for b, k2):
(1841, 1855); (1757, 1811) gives 1.3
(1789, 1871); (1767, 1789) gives 2.1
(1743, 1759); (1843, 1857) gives 0.9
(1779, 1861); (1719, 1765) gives 2.9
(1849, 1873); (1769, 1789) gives 2.1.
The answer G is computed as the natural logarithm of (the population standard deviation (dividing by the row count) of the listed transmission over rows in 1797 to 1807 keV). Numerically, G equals -0.46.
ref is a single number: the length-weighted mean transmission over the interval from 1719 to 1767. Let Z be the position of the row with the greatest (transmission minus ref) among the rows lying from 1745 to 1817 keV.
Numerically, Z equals 1746 keV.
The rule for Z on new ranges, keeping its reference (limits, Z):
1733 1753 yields 1734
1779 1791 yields 1780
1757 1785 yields 1758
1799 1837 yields 1832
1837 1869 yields 1866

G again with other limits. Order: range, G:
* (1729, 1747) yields -1.03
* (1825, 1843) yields -1.11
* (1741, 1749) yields -1.33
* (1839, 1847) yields 0.01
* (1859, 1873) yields -0.84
